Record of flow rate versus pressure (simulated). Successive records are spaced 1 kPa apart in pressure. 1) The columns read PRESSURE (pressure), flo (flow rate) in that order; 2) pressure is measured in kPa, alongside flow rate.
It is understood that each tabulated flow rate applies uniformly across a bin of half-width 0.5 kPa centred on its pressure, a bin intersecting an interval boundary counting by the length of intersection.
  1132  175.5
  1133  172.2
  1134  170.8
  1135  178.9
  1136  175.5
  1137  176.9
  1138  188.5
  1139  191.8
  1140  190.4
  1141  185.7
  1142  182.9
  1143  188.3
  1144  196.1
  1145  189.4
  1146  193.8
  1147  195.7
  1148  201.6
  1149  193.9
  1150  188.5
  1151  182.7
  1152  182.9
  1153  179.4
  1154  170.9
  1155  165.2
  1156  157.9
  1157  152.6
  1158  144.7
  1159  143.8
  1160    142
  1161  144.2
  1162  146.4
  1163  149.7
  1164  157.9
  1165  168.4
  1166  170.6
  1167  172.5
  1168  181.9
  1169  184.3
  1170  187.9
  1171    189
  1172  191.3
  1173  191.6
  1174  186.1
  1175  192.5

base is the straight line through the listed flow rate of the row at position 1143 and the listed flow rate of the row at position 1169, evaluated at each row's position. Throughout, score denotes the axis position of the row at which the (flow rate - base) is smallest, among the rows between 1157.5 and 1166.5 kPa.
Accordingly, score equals 1160 kPa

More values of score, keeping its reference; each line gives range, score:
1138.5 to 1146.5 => 1142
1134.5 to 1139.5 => 1136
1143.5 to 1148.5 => 1145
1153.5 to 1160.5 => 1160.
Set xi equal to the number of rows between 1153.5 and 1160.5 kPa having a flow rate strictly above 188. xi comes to 0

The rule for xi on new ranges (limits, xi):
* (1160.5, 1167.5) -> 0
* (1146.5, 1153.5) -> 4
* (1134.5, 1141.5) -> 3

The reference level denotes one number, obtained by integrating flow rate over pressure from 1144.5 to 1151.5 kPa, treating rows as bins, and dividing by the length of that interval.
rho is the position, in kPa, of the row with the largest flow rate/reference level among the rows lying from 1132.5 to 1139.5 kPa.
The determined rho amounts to 1139 kPa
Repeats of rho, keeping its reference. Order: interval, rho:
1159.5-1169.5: 1169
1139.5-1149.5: 1148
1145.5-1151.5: 1148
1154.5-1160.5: 1155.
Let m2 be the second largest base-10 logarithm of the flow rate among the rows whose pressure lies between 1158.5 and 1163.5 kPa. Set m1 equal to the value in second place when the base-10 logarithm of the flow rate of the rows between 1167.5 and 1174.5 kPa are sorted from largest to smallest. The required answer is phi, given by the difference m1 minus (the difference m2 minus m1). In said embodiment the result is 2.40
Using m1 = 2.28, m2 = 2.166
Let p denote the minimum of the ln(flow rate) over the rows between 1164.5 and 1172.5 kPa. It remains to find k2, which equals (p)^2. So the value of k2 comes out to 26.3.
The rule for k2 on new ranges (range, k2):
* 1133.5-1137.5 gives 26.4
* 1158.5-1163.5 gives 24.6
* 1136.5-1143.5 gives 26.8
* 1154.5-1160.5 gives 24.6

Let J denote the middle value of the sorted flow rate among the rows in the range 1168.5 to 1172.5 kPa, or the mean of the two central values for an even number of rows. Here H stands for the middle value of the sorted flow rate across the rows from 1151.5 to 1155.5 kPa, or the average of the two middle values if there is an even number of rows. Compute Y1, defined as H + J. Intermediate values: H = 175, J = 188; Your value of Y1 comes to 364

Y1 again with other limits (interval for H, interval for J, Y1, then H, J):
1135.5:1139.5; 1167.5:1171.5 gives 369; 183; 186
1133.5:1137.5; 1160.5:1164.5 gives 324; 176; 148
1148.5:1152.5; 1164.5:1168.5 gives 357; 186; 172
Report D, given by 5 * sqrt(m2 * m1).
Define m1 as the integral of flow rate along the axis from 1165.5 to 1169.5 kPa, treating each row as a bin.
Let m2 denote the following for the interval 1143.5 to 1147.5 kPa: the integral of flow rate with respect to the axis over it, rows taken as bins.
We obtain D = 3707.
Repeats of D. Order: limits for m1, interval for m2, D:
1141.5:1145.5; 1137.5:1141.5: 3783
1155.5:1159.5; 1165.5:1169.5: 3259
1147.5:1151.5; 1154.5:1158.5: 3448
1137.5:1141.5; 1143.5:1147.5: 3828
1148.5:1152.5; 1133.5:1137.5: 3623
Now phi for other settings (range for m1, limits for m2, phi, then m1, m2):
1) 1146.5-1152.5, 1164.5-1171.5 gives 2.31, 2.29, 2.274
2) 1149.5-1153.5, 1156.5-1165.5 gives 2.33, 2.26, 2.198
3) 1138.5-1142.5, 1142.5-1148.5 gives 2.27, 2.28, 2.292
